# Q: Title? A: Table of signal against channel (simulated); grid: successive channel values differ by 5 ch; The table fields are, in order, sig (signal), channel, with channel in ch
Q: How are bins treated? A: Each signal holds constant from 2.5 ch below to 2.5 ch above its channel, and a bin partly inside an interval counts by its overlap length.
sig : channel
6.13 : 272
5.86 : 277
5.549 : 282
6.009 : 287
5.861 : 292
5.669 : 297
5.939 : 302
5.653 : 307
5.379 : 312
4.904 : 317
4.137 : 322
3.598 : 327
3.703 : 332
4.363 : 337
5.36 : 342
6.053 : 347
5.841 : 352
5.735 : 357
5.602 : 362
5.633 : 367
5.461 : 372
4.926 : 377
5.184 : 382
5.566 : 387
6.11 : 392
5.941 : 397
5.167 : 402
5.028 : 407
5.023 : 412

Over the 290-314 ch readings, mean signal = 5.70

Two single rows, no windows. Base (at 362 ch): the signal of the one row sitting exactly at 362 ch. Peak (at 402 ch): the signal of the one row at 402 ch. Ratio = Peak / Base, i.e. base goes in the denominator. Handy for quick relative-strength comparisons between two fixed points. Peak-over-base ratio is 0.92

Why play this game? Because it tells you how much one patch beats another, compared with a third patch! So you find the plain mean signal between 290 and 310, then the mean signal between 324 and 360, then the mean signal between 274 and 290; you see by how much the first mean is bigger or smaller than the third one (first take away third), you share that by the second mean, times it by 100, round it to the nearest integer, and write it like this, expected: -1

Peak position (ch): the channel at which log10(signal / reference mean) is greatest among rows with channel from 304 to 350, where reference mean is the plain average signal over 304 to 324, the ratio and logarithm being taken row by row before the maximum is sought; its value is 347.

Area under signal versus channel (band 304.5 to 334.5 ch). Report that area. 137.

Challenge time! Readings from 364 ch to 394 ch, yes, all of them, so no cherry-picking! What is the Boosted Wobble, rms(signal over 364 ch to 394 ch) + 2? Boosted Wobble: 7.49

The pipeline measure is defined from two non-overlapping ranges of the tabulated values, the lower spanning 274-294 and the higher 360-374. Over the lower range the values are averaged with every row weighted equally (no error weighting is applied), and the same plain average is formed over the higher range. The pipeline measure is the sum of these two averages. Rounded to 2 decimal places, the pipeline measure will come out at 11.39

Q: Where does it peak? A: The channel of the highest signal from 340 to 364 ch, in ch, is 347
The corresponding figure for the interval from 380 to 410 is 392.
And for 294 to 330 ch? 302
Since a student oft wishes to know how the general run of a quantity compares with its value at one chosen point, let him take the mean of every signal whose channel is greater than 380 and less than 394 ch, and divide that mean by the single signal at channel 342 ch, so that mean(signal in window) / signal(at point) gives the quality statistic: 1.05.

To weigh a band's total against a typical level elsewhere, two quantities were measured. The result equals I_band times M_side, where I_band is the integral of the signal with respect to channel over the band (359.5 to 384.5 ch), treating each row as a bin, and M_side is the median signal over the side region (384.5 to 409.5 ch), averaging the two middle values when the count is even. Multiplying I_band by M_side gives 746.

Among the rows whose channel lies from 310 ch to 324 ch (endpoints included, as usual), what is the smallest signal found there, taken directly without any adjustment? 4.137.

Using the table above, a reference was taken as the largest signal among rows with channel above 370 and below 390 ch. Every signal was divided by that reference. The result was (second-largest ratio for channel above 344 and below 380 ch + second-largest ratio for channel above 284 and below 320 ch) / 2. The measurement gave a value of 1.058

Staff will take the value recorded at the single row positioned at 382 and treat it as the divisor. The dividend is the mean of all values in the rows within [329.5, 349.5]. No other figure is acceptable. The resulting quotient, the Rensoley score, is 0.94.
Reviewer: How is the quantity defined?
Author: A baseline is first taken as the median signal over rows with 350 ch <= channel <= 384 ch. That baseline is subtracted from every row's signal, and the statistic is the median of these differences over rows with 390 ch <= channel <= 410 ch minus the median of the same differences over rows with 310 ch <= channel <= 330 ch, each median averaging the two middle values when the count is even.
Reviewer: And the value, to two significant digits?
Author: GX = 1.0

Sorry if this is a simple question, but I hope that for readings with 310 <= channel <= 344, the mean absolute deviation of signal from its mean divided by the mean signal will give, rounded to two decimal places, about 0.14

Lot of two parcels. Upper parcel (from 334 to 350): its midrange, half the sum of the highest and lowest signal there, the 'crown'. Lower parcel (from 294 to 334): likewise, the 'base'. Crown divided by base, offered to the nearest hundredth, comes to 1.09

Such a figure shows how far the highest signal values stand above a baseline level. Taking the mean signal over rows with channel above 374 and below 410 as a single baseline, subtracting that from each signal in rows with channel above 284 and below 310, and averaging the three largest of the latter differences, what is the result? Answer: 0.52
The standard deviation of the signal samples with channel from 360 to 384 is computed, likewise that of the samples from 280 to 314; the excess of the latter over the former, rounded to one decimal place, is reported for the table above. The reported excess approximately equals -0.1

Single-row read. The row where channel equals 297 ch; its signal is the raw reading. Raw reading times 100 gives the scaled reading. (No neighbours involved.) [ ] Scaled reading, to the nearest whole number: 567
